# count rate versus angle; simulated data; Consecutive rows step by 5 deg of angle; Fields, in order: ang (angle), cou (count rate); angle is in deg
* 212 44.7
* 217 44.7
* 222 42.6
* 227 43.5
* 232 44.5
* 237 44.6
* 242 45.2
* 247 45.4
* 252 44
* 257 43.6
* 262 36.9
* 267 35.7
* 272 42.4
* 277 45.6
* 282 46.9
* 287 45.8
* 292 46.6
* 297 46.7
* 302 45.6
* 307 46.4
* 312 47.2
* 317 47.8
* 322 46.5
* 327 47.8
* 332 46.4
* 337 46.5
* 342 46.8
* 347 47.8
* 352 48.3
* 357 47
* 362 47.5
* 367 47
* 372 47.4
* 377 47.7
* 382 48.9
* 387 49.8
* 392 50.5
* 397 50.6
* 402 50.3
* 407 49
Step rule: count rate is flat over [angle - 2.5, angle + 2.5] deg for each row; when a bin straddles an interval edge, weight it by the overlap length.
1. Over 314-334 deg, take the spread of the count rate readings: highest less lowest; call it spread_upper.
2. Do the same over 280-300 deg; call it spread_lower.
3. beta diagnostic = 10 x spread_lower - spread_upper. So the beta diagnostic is 10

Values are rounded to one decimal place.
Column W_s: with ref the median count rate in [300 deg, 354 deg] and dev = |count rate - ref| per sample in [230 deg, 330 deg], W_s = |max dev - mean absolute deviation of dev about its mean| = 9.1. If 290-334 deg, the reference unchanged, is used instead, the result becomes 0.9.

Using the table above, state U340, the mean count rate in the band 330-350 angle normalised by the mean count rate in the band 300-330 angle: 1.00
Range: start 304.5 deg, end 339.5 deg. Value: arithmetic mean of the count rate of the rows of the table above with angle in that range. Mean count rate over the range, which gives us 46.9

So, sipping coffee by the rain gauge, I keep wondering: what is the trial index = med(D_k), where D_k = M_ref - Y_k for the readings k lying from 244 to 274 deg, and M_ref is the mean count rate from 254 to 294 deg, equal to -0.1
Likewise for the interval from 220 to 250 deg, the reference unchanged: -1.6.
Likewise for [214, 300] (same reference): -1.7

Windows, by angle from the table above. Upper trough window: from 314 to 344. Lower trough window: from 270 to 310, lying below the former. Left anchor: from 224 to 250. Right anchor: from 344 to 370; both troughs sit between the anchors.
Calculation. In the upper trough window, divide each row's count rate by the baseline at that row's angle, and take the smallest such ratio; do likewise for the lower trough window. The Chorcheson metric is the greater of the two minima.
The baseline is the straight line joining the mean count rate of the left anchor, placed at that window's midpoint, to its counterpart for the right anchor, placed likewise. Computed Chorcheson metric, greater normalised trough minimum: 0.989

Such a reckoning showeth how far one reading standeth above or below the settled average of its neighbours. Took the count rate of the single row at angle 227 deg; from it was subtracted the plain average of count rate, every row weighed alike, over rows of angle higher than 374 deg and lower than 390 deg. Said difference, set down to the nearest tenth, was -5.3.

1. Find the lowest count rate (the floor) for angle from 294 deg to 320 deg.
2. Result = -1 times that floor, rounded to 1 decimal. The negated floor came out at -45.6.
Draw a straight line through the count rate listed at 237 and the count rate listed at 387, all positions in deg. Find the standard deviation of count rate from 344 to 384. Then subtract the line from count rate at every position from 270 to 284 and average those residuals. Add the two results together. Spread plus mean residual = -0.4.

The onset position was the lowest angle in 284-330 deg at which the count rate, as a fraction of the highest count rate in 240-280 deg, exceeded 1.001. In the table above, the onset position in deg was 287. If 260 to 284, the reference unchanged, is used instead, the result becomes 282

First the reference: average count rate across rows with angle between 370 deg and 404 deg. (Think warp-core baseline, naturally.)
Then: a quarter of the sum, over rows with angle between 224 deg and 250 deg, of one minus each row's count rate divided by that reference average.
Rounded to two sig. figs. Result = 0.12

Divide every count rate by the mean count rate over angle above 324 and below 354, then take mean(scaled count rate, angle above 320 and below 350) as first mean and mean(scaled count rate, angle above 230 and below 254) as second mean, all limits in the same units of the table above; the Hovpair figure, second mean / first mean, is 0.95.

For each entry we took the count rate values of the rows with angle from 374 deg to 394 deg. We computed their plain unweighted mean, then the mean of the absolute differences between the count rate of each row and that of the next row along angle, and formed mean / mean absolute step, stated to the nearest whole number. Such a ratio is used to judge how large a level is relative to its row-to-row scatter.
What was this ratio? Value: 53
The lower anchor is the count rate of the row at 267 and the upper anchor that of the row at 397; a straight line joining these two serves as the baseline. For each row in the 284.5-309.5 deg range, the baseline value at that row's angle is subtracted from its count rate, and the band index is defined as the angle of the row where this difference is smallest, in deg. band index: 302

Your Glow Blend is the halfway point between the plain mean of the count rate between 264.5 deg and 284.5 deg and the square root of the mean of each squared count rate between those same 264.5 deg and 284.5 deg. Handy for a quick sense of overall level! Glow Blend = 42.8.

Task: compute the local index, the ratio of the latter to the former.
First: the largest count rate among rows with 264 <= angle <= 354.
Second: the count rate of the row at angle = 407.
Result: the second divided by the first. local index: 1.01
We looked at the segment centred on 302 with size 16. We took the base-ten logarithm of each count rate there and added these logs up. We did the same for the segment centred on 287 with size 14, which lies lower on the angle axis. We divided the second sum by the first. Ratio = 1.00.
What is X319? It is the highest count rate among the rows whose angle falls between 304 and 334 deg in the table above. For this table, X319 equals 47.8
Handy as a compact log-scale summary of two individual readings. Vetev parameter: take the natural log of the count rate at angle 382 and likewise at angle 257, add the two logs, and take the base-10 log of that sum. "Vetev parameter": 0.885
